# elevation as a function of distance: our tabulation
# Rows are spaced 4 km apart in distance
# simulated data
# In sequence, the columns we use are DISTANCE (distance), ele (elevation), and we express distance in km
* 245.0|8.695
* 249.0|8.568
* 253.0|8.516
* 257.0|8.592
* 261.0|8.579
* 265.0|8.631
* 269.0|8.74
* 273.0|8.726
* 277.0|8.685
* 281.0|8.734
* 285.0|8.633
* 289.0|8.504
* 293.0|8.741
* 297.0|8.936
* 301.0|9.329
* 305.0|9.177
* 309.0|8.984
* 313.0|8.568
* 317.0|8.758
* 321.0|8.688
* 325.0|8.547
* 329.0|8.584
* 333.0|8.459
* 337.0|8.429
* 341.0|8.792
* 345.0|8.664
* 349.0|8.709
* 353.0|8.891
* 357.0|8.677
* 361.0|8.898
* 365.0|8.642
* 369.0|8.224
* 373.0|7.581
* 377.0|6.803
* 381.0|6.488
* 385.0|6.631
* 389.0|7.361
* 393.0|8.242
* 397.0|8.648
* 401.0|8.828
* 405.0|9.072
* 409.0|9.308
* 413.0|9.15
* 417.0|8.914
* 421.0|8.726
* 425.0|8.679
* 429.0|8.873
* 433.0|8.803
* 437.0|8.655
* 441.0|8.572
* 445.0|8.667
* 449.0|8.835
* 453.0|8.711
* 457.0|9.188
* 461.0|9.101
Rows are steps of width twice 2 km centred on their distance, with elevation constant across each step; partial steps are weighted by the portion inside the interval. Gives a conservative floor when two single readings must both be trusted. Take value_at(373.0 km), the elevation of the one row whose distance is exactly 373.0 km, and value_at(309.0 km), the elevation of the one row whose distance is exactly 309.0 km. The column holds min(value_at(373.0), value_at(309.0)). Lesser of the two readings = 7.6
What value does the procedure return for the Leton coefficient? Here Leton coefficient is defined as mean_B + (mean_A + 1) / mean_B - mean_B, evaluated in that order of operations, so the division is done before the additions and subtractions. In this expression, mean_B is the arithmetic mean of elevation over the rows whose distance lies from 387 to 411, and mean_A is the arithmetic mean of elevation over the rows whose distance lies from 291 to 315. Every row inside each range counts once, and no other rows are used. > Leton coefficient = 1.16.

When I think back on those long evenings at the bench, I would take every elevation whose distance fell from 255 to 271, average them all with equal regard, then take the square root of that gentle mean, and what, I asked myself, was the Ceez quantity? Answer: 2.94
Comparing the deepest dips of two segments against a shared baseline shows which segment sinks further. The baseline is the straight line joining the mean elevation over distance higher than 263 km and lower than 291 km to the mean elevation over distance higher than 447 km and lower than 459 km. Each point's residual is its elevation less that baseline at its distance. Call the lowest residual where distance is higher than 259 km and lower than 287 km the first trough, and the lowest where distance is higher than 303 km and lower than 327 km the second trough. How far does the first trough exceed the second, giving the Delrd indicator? 0.12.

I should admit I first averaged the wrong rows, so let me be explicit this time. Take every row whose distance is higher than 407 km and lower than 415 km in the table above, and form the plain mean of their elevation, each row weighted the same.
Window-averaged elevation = 9.2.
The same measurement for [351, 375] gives 8.5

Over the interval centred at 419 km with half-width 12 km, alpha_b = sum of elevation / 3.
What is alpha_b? 17.88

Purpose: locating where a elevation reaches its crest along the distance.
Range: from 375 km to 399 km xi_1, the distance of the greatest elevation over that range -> 397.0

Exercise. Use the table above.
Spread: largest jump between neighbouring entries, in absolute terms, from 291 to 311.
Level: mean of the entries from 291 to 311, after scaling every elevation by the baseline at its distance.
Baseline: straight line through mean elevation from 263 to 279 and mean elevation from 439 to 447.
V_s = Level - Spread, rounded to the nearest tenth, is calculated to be 0.6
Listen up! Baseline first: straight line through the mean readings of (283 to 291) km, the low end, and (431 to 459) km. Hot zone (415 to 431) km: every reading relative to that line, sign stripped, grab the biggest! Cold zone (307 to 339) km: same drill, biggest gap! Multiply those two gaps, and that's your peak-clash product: 0.07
